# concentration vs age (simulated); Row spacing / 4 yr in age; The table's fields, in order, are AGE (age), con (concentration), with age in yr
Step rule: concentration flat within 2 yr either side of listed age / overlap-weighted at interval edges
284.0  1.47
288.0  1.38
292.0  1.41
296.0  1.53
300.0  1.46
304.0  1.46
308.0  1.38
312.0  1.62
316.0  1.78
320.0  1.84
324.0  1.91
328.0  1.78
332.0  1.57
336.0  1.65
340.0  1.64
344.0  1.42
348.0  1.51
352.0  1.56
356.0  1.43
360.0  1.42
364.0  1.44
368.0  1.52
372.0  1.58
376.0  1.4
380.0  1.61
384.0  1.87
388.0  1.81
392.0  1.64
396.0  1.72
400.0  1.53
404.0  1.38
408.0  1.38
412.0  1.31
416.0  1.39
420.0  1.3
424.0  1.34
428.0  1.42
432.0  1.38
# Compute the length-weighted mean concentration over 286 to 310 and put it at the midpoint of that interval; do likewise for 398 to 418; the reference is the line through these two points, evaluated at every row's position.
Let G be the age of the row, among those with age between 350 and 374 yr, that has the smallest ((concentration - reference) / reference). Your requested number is 360.0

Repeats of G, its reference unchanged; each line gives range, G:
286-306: 288.0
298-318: 308.0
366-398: 376.0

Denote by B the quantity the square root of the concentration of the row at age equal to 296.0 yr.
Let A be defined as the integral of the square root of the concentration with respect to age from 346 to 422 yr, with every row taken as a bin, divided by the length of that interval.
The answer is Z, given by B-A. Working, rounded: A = 1.23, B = 1.24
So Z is 0.01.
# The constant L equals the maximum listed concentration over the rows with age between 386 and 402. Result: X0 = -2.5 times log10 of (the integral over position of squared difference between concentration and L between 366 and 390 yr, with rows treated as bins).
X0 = -0.4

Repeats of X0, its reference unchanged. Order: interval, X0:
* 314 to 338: 1.0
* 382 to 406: -0.2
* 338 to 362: -1.0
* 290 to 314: -1.1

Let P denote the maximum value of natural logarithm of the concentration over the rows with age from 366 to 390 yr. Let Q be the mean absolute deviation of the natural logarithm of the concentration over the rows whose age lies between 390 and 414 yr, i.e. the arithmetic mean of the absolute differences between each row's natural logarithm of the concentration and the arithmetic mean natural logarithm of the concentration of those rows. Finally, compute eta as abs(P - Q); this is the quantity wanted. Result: 0.53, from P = 0.63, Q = 0.091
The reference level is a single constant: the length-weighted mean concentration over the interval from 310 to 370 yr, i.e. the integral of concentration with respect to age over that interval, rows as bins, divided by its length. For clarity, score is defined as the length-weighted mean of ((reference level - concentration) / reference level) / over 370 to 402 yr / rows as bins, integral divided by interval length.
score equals -0.02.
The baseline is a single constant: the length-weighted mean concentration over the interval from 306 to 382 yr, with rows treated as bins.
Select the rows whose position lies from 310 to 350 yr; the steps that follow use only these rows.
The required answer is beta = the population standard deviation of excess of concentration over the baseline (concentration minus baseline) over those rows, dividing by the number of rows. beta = 0.146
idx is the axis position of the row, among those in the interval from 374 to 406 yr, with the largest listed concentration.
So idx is 384.0 yr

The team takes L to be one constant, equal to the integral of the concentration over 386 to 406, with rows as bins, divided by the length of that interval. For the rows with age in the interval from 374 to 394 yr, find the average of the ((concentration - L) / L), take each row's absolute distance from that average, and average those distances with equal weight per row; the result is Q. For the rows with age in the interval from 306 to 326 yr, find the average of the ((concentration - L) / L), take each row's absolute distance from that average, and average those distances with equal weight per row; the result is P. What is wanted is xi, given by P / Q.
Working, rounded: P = 0.102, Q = 0.09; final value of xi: 1.2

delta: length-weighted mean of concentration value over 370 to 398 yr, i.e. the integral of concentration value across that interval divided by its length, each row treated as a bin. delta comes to 1.66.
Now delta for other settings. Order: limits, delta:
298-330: 1.65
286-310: 1.44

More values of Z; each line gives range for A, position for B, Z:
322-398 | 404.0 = -0.09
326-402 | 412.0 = -0.11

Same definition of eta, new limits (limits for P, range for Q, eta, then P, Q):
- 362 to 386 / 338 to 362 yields 0.58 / 0.63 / 0.049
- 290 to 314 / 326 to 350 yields 0.42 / 0.48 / 0.060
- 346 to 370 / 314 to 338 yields 0.39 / 0.44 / 0.056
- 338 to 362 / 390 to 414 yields 0.40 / 0.49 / 0.091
